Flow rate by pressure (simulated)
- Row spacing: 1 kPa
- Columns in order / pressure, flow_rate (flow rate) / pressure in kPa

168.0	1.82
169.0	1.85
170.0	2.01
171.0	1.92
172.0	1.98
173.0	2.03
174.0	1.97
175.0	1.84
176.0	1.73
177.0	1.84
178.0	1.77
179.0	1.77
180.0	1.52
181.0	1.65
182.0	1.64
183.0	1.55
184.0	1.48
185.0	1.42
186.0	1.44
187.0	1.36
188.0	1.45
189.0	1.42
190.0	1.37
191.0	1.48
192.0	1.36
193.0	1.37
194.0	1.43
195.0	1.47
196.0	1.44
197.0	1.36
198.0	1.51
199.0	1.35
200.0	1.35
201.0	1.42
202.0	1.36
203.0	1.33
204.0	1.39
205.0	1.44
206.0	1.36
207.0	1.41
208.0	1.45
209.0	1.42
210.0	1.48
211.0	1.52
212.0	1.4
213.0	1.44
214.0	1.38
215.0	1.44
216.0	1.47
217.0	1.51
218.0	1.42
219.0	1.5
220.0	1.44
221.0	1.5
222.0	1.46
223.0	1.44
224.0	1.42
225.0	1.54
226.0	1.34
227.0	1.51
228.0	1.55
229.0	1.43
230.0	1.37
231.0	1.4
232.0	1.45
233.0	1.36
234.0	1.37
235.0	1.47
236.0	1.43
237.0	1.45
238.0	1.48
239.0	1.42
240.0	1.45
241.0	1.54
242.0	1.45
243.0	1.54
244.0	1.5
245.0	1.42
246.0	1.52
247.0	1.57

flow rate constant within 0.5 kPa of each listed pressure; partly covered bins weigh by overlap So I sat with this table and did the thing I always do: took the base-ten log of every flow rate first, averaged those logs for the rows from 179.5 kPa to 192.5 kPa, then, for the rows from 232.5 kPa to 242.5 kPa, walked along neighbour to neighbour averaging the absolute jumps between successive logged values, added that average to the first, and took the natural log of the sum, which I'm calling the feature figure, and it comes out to -1.70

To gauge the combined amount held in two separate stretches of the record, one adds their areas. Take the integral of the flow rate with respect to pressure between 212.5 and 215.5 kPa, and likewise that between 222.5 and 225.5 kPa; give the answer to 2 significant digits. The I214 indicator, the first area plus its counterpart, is 8.7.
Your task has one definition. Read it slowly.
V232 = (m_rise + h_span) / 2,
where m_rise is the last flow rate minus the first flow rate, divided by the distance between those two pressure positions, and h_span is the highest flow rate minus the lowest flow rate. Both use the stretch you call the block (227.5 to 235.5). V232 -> 0.089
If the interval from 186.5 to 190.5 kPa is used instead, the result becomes 0.047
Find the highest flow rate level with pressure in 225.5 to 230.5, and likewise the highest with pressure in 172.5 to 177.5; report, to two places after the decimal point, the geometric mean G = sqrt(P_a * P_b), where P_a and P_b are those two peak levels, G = 1.77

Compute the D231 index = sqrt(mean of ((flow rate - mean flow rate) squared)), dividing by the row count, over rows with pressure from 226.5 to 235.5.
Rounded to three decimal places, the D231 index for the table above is 0.063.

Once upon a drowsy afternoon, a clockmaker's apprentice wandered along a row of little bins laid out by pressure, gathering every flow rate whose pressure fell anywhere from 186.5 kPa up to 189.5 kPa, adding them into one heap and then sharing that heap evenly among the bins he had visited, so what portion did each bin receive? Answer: 1.41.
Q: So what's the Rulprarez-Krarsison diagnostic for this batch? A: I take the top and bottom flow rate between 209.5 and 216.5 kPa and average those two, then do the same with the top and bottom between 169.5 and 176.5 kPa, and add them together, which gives 3.33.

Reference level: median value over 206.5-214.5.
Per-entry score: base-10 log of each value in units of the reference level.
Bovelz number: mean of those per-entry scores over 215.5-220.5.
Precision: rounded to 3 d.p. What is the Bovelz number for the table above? 0.011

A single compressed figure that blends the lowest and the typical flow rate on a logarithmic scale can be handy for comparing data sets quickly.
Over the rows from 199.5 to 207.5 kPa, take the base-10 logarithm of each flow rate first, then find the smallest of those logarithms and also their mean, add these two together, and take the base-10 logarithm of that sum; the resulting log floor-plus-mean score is -0.578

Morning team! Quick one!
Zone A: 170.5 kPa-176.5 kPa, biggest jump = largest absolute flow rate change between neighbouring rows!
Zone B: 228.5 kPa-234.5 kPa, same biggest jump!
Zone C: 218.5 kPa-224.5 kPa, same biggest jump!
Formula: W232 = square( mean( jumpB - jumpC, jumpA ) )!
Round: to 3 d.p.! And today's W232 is 0.006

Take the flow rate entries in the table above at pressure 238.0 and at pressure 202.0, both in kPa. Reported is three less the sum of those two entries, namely 0.16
